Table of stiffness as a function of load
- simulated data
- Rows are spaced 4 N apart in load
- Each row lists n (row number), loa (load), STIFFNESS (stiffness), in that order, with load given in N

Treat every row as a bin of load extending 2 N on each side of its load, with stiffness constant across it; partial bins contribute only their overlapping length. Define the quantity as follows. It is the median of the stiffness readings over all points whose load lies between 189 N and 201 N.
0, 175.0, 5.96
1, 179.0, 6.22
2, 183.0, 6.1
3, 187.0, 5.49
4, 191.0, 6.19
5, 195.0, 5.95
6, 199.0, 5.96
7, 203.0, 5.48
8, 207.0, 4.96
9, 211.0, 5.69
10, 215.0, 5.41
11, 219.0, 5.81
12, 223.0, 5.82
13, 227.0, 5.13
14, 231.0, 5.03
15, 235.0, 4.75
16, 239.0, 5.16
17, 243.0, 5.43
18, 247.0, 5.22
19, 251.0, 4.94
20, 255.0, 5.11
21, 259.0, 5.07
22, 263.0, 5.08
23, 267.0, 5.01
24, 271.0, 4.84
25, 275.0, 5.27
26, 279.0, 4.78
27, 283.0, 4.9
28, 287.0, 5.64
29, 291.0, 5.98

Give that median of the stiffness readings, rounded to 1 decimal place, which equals 6.0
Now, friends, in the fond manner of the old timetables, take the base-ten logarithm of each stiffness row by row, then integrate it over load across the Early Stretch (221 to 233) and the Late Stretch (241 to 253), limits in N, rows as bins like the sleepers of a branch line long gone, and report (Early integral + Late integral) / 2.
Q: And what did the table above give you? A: 8.65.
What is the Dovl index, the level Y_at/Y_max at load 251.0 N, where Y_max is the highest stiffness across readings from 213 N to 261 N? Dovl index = 0.85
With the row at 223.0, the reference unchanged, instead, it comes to 1.00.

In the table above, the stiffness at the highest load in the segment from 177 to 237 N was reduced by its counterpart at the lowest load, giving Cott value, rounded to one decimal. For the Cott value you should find -1.5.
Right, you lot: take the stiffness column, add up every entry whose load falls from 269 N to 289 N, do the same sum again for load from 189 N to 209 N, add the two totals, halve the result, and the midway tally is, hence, 27.0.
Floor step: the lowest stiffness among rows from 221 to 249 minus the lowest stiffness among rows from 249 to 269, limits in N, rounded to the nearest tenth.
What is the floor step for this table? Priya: -0.2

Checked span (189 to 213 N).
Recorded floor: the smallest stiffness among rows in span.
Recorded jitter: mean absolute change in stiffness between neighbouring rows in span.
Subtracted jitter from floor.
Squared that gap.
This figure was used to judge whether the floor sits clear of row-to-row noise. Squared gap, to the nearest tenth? 20.8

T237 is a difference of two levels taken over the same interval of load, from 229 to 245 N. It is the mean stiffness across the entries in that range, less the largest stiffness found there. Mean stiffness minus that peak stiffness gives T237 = -0.34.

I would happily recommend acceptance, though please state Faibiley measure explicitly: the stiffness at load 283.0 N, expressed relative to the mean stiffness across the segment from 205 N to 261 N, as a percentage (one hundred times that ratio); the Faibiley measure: 93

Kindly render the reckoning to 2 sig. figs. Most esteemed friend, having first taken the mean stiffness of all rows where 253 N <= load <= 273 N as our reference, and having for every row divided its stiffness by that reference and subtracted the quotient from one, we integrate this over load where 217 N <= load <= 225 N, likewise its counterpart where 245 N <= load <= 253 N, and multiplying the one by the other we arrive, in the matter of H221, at 0.12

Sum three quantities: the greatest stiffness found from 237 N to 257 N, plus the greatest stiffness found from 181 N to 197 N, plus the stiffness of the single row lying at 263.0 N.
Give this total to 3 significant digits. 16.7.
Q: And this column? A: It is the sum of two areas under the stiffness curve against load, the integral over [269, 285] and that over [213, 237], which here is 207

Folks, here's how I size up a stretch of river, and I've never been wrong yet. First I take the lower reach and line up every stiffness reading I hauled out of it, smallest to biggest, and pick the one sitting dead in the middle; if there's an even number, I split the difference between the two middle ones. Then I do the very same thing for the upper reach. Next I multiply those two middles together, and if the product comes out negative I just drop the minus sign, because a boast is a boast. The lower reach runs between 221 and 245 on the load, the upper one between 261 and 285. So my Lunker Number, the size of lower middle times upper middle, 25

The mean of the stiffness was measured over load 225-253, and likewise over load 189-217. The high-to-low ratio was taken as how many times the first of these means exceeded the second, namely 0.90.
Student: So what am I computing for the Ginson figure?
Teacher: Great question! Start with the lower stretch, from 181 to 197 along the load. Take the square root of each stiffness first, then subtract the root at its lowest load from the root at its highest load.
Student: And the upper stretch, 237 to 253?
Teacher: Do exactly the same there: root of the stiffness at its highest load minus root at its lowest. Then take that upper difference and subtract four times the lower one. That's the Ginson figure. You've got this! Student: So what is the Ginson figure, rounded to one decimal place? 0.1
